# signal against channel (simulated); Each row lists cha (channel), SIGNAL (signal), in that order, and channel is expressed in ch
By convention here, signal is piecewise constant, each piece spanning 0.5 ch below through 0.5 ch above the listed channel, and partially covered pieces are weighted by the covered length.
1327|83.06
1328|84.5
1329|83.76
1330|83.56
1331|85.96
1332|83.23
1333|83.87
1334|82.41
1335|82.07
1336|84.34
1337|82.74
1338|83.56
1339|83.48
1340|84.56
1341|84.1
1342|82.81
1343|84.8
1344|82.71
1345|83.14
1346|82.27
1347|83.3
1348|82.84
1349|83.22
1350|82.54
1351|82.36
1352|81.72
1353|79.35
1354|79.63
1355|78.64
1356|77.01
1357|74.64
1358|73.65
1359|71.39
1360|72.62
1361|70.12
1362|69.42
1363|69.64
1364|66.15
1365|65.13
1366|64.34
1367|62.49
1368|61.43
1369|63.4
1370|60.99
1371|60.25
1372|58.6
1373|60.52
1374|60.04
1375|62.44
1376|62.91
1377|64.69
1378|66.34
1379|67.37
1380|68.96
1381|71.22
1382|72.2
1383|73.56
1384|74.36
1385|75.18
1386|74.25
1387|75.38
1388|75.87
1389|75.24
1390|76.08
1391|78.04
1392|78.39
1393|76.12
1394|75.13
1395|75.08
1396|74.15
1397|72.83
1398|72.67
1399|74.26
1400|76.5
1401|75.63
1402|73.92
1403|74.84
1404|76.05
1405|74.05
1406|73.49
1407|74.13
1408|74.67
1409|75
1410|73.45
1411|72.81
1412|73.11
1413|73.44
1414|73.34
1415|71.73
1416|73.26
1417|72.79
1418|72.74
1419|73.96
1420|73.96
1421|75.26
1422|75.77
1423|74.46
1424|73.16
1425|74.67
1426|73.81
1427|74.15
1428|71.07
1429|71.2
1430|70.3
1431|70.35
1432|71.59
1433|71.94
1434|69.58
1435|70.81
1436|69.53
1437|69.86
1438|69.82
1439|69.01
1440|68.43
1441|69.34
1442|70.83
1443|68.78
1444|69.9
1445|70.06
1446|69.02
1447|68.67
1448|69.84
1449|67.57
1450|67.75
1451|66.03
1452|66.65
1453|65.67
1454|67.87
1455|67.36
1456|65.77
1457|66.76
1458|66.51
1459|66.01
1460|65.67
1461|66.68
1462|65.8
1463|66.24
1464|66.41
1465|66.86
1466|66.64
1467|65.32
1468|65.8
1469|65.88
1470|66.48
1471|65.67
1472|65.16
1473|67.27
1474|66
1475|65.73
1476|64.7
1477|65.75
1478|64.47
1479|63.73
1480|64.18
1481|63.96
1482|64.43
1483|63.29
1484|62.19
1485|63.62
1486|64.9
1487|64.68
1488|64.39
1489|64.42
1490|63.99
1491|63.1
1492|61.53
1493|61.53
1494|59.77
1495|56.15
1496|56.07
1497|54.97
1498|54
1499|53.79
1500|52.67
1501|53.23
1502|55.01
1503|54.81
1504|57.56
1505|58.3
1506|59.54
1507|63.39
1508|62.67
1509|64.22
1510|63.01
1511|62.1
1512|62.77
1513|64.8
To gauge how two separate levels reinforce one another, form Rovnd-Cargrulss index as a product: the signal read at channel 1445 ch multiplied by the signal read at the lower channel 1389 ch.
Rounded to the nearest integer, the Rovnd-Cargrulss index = 5271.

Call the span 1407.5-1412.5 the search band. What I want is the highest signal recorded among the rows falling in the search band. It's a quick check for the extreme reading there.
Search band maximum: 75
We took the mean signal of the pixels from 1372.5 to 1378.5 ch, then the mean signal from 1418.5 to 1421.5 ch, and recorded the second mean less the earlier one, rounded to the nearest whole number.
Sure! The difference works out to 12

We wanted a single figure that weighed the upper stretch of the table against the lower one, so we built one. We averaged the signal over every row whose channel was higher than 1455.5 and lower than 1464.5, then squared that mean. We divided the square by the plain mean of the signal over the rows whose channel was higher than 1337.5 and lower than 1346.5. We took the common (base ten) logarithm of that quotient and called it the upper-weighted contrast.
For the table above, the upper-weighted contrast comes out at 1.72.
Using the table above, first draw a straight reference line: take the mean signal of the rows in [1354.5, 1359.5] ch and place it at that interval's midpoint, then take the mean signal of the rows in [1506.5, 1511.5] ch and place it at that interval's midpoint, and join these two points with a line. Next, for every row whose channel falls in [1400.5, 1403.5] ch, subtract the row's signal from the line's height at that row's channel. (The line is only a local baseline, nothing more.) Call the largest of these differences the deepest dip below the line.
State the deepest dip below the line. -2.4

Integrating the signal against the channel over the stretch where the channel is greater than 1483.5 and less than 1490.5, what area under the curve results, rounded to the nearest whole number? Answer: 448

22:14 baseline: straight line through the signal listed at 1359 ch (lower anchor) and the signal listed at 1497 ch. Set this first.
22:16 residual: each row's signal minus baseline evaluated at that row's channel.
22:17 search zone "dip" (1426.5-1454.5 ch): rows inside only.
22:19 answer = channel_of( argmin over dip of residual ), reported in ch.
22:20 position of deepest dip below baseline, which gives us 1453 ch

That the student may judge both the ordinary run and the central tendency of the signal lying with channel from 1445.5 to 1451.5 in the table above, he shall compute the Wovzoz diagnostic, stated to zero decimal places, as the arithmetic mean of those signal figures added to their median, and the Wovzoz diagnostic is 136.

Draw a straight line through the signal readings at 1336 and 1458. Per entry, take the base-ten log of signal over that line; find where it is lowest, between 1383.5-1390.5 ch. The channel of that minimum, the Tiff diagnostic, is 1384 ch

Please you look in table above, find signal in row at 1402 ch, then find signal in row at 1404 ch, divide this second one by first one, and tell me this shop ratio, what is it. 1.03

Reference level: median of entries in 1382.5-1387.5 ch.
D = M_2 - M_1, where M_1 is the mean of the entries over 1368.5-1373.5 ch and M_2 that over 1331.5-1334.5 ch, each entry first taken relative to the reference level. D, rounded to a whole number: 22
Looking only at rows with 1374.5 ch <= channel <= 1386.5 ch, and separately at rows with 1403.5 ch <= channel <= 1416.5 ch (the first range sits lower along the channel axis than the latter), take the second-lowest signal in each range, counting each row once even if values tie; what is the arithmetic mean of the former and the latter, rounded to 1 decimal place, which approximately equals 67.9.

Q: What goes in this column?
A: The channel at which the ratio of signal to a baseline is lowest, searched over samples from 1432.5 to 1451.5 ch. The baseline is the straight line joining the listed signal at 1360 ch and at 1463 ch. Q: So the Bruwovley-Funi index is 1451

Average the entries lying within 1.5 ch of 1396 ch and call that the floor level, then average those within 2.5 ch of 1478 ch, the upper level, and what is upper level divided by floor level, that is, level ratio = 0.87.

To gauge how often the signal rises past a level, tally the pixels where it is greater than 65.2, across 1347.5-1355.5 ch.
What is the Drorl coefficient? 8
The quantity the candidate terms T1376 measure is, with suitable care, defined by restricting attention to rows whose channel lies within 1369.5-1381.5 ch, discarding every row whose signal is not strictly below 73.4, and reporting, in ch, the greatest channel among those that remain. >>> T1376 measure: 1381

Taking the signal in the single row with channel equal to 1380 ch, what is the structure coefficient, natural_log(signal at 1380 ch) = 4.23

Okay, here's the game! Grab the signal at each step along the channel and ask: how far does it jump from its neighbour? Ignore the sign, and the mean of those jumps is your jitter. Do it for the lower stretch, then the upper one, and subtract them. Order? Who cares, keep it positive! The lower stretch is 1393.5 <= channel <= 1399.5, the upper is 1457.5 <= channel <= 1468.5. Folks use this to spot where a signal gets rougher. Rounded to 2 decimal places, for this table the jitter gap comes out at 0.23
